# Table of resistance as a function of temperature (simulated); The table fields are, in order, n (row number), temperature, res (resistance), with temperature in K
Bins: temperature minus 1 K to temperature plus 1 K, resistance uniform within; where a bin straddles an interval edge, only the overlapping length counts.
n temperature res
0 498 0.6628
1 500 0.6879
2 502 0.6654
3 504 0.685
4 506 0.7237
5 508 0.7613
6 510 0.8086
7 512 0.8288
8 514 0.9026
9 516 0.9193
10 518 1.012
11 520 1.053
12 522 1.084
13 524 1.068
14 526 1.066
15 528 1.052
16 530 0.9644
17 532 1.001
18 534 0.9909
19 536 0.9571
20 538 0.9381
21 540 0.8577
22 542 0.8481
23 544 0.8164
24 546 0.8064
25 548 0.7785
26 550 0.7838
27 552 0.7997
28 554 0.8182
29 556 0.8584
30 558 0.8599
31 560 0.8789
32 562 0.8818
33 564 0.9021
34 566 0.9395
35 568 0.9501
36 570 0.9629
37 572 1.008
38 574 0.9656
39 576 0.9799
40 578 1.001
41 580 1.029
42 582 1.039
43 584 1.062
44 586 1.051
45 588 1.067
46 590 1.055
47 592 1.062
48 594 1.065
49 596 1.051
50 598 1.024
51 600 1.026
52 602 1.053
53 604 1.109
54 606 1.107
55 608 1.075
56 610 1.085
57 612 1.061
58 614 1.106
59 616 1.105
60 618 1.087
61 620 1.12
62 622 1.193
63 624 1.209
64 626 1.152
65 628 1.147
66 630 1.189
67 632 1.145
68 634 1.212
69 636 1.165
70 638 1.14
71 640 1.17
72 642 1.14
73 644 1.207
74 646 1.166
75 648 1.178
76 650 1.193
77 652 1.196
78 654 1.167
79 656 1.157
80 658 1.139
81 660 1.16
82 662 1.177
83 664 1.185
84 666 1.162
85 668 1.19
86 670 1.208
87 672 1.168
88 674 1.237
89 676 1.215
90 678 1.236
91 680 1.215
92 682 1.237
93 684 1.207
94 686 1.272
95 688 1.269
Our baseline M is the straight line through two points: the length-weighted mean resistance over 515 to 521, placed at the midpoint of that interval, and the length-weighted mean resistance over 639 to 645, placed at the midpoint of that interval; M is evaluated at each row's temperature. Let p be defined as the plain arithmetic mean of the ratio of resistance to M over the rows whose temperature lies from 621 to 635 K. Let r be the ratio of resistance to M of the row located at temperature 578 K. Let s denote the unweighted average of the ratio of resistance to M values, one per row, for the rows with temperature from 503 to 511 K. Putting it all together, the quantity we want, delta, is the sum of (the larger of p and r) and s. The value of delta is 1.78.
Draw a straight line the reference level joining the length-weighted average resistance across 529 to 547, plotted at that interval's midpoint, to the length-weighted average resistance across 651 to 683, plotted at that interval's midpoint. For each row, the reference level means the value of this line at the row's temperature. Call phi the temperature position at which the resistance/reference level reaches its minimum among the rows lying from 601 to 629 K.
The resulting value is 612 K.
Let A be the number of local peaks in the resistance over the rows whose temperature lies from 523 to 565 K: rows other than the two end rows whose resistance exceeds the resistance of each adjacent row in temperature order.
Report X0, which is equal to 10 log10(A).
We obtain 0.0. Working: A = 1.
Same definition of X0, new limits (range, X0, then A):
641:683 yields 7.8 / 6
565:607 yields 7.0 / 5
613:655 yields 7.8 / 6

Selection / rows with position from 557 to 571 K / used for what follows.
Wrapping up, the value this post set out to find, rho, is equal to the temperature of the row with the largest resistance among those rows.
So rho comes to 570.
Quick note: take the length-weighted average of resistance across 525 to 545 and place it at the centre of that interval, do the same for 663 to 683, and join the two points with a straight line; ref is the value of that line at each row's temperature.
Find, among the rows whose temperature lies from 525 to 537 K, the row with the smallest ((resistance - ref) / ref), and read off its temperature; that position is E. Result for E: 536 K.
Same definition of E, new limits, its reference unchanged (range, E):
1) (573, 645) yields 574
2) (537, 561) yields 548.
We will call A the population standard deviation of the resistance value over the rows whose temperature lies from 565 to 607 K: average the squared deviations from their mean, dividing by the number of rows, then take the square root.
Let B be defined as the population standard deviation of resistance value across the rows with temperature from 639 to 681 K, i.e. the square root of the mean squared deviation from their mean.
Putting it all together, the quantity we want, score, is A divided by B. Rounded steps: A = 0.047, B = 0.03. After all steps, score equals 1.7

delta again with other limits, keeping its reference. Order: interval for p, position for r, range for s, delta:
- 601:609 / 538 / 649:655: 1.97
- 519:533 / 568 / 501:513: 1.80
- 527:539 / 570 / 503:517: 1.79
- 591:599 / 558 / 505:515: 1.77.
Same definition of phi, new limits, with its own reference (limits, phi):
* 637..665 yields 658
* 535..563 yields 548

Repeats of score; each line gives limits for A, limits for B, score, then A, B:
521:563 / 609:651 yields 2.3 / 0.099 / 0.04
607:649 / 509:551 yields 0.4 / 0.045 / 0.10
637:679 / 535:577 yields 0.4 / 0.028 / 0.07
